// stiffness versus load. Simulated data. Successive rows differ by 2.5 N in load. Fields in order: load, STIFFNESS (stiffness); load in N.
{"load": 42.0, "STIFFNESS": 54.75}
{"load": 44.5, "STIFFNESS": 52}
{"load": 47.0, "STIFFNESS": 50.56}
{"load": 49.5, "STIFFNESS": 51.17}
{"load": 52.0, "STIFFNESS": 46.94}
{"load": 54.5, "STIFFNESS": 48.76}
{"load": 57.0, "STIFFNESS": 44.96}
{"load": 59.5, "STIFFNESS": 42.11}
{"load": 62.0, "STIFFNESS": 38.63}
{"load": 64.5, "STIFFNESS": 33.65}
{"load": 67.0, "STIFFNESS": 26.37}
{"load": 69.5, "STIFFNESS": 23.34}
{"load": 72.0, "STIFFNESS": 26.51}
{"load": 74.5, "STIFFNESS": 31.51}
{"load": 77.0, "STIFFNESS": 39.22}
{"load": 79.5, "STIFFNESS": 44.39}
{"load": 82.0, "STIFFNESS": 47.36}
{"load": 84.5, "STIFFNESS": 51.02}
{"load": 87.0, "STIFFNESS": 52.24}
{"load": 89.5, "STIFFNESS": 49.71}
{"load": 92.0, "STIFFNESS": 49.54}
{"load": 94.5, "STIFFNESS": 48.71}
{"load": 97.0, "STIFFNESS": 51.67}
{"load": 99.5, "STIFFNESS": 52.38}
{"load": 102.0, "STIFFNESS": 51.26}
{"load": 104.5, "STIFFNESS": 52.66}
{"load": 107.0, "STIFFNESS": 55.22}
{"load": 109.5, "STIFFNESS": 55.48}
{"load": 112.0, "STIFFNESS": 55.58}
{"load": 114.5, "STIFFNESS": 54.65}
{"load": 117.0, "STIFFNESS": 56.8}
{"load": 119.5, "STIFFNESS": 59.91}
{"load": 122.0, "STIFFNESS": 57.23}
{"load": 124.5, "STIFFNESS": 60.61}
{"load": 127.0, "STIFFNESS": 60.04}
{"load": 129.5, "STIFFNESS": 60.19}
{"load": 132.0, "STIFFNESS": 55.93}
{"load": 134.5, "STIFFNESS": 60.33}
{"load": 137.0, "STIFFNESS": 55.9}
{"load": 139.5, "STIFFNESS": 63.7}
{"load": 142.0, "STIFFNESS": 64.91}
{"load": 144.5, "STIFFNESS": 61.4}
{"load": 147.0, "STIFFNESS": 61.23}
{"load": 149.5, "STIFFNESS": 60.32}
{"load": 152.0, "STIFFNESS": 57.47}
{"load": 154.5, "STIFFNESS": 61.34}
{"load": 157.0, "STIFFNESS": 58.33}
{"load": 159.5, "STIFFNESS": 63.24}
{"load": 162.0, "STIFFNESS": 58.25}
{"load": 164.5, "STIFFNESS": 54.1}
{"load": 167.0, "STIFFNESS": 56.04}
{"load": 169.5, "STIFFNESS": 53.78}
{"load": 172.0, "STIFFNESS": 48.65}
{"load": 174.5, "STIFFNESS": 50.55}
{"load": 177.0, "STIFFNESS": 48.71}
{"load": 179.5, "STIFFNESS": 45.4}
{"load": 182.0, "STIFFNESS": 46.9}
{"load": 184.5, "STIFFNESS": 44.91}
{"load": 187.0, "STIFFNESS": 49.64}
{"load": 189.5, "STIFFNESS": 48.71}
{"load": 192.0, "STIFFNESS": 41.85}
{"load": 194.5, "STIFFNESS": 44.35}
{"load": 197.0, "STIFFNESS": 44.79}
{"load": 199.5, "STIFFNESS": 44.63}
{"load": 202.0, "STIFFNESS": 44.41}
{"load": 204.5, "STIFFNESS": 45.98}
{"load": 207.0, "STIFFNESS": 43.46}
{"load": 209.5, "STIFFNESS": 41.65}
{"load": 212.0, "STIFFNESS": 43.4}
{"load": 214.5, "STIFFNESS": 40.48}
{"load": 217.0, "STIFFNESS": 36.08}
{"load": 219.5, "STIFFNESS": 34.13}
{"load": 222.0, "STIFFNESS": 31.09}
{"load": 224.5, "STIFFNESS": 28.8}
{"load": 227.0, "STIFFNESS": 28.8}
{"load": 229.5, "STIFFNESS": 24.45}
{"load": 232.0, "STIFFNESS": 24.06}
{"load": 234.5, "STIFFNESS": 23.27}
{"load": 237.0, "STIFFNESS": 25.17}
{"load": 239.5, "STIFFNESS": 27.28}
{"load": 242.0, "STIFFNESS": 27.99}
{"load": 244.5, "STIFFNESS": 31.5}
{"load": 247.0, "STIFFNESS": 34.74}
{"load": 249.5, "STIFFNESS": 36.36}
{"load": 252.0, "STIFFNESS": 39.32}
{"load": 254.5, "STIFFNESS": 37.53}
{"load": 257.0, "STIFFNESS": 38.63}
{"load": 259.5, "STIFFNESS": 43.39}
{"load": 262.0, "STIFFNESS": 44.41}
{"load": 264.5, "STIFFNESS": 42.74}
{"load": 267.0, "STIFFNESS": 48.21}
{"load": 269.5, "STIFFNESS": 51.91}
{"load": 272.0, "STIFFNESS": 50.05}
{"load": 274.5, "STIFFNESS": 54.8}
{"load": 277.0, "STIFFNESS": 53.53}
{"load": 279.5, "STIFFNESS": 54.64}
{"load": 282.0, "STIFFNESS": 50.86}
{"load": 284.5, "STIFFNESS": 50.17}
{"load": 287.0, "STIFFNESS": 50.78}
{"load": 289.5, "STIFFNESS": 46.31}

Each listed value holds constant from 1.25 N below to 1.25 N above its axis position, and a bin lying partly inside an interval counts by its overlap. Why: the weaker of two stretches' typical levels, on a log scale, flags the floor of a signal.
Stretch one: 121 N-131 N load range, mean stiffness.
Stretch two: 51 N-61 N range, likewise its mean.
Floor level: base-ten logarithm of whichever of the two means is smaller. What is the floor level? 1.66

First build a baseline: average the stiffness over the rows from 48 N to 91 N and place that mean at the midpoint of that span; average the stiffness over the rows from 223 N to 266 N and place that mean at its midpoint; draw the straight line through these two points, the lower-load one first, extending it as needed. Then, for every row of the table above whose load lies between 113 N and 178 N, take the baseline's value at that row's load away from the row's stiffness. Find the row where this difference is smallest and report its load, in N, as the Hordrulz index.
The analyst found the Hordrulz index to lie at 172.0 N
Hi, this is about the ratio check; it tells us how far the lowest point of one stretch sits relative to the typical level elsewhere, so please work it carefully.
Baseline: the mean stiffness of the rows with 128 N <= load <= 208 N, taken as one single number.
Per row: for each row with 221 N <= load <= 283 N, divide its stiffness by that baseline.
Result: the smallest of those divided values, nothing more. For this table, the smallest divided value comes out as 0.438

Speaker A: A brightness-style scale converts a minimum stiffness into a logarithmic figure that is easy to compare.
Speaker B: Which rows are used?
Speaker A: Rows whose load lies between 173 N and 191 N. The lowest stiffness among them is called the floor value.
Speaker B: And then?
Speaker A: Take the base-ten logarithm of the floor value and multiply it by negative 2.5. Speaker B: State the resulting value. -4.1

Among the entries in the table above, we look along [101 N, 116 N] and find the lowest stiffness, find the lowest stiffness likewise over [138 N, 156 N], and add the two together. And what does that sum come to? 109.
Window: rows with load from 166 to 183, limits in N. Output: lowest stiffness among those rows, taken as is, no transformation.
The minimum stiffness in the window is 45.4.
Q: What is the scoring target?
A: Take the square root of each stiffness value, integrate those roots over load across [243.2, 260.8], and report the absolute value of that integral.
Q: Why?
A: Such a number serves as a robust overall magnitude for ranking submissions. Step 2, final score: 107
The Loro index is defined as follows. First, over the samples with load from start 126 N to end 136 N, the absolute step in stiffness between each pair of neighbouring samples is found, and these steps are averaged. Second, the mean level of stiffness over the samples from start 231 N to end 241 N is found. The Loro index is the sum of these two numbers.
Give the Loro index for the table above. 28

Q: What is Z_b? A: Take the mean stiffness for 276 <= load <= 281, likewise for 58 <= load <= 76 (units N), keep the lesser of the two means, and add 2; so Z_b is 34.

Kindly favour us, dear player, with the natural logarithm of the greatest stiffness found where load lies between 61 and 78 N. 3.7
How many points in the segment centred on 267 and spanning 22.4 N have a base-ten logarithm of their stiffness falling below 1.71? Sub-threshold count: 6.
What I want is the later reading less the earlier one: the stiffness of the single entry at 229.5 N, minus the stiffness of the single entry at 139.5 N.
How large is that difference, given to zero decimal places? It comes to -39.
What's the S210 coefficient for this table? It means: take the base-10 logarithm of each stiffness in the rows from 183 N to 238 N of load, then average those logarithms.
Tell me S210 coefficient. 1.57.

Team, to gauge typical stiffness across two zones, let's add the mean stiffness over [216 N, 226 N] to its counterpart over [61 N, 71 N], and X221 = 63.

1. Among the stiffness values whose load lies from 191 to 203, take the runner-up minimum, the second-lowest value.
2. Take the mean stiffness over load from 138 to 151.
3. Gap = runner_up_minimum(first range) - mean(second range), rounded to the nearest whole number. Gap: -18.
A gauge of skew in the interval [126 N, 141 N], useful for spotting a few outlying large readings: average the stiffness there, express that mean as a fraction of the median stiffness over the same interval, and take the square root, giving 0.99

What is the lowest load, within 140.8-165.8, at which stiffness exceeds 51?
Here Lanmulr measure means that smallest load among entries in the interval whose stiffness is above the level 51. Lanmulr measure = 142.0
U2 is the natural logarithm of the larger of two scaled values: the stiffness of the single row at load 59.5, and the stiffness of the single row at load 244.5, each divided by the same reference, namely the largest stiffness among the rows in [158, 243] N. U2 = -0.41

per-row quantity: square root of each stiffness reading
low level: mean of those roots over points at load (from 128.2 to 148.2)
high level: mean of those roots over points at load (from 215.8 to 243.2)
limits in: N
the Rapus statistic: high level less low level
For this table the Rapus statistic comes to -2.5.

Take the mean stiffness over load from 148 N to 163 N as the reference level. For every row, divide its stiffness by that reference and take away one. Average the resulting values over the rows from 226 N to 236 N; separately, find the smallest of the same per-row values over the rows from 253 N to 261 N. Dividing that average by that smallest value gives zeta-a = 1.6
